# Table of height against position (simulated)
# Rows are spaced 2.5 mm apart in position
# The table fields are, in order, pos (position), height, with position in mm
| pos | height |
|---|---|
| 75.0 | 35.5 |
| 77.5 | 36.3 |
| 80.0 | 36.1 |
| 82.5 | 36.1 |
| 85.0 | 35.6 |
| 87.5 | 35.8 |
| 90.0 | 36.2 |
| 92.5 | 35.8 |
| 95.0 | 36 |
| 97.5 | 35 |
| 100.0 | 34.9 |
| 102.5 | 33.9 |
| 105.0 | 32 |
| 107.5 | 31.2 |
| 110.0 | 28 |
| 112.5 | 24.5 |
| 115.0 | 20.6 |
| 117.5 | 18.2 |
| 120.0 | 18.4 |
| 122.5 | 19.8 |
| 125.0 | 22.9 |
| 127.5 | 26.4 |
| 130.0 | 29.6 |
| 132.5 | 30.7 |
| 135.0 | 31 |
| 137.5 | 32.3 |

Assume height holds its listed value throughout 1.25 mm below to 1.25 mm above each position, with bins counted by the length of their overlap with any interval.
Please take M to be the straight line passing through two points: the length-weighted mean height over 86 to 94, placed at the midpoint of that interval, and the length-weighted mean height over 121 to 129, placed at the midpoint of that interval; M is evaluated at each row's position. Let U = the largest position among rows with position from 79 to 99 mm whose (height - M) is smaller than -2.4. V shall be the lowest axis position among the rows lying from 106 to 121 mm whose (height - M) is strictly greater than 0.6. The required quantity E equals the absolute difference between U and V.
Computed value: 25 mm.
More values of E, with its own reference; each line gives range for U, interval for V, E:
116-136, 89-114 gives 30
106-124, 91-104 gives 30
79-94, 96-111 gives 15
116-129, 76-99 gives 30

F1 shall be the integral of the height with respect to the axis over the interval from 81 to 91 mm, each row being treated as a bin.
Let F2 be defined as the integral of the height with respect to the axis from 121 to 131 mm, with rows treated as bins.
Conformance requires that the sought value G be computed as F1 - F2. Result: 115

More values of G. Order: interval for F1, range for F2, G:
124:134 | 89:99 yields -81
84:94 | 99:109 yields 30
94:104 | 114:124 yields 155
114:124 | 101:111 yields -121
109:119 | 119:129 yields 4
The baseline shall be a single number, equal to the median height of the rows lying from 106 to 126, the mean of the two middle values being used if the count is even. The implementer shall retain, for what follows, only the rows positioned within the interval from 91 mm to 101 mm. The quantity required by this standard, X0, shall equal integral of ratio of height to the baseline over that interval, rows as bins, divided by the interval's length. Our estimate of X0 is 1.63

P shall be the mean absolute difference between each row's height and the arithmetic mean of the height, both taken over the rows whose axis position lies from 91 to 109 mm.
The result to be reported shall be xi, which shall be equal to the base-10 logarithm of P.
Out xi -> 0.2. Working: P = 1.5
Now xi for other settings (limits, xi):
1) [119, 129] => 0.4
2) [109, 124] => 0.5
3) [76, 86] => -0.7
